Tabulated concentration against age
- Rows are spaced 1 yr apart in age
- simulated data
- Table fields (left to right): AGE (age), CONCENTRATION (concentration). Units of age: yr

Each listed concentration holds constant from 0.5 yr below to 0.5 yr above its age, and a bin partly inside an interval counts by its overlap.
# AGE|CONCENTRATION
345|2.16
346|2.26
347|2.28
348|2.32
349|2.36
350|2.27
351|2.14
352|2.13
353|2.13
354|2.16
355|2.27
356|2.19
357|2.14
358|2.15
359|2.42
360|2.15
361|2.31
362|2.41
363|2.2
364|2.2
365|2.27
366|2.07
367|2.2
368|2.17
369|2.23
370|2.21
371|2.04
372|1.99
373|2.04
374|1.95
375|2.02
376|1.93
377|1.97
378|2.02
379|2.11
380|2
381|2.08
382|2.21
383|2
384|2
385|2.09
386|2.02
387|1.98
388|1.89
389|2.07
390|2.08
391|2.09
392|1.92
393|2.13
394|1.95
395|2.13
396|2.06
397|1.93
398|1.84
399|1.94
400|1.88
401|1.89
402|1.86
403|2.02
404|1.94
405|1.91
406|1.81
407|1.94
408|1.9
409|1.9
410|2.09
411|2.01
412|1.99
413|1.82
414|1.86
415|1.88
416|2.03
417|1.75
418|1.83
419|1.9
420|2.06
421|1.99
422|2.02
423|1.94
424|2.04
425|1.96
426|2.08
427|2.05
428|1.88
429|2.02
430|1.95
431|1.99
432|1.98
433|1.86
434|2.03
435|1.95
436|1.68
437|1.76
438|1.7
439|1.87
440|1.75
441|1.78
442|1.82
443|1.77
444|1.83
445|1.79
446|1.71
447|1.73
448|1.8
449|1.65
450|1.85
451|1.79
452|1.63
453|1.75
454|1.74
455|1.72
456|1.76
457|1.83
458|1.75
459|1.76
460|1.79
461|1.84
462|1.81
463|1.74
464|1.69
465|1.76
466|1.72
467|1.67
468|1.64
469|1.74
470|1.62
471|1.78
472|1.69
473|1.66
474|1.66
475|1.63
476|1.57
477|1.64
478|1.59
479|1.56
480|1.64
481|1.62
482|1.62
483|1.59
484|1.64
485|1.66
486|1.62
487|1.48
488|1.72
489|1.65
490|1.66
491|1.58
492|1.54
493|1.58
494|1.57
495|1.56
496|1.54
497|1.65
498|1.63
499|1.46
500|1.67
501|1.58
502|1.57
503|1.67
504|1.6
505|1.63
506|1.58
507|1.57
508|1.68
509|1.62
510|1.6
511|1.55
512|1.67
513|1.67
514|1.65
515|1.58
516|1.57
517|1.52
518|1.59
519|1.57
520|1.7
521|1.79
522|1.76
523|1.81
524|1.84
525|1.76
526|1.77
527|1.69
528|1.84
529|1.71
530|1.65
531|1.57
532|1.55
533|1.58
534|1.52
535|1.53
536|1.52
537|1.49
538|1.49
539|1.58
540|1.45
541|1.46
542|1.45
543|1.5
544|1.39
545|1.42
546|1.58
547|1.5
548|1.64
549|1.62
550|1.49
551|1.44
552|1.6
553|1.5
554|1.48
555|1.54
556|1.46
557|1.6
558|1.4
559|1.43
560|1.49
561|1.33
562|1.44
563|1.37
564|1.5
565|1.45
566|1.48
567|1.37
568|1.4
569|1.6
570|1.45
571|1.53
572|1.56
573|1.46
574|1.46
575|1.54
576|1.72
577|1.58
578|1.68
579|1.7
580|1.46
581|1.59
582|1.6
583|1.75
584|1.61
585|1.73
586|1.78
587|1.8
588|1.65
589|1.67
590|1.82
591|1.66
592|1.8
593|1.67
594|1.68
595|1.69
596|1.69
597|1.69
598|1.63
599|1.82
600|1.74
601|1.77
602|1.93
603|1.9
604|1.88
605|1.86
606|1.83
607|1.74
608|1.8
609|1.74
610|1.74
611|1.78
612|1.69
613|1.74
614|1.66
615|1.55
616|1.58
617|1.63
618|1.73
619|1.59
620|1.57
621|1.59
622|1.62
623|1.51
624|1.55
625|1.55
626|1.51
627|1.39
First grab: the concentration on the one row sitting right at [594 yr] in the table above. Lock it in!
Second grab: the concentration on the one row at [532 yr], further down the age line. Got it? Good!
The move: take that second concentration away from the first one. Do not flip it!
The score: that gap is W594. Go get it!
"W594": 0.1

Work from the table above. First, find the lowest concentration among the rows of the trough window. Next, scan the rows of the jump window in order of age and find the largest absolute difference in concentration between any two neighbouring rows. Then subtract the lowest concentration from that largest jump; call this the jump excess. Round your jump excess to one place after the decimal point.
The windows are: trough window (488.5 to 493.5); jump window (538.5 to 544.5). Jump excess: -1.4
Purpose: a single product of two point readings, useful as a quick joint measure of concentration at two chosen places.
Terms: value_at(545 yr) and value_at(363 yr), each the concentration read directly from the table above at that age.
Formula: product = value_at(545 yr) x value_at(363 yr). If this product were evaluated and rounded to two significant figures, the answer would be 3.1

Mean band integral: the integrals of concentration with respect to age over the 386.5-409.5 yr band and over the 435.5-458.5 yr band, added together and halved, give 43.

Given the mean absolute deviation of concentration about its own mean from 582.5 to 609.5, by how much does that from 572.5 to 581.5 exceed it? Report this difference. 0.02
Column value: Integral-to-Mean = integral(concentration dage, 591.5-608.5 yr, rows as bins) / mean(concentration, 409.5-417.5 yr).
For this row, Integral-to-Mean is 16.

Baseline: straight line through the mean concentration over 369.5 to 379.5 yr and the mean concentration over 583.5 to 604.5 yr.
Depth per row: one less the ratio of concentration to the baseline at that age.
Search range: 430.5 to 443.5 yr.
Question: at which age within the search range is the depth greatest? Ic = 436 yr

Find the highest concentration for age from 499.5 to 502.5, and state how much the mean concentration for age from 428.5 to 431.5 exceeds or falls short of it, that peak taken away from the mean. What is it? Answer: 0.32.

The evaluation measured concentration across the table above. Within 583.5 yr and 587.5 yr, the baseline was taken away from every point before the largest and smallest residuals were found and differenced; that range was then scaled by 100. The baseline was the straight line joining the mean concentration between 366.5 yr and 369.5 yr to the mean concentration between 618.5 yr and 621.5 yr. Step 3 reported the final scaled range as 19.7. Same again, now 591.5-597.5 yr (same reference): 12.8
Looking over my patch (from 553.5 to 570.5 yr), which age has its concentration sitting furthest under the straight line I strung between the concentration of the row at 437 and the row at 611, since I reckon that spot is 561 yr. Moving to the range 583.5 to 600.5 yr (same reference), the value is 584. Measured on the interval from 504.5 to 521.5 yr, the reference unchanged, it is 517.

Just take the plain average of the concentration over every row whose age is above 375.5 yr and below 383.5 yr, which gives 2.04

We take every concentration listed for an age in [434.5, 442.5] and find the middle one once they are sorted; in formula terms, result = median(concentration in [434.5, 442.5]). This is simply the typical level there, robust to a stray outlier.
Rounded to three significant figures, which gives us 1.77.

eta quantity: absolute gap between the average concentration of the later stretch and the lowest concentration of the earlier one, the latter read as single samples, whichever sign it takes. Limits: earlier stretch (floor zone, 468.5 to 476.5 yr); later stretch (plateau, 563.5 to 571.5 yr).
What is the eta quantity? 0.10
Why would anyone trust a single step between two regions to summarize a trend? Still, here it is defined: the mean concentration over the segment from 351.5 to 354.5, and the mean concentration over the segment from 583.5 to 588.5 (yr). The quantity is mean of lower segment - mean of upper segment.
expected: 0.43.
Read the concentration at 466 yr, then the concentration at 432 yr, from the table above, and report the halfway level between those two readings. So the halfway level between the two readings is 1.85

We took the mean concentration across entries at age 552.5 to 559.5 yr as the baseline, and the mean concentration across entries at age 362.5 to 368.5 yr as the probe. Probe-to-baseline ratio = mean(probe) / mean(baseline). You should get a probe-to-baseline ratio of 1.47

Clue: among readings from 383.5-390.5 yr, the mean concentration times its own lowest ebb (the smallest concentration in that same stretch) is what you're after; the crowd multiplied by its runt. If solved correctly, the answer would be 3.8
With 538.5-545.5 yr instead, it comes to 2.0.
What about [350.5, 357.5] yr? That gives 4.6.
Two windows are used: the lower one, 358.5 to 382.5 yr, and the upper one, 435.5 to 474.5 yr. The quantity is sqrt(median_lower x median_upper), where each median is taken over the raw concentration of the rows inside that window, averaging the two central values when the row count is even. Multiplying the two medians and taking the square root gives 1.93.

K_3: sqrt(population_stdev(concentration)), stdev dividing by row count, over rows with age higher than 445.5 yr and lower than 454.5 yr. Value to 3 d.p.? 0.257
